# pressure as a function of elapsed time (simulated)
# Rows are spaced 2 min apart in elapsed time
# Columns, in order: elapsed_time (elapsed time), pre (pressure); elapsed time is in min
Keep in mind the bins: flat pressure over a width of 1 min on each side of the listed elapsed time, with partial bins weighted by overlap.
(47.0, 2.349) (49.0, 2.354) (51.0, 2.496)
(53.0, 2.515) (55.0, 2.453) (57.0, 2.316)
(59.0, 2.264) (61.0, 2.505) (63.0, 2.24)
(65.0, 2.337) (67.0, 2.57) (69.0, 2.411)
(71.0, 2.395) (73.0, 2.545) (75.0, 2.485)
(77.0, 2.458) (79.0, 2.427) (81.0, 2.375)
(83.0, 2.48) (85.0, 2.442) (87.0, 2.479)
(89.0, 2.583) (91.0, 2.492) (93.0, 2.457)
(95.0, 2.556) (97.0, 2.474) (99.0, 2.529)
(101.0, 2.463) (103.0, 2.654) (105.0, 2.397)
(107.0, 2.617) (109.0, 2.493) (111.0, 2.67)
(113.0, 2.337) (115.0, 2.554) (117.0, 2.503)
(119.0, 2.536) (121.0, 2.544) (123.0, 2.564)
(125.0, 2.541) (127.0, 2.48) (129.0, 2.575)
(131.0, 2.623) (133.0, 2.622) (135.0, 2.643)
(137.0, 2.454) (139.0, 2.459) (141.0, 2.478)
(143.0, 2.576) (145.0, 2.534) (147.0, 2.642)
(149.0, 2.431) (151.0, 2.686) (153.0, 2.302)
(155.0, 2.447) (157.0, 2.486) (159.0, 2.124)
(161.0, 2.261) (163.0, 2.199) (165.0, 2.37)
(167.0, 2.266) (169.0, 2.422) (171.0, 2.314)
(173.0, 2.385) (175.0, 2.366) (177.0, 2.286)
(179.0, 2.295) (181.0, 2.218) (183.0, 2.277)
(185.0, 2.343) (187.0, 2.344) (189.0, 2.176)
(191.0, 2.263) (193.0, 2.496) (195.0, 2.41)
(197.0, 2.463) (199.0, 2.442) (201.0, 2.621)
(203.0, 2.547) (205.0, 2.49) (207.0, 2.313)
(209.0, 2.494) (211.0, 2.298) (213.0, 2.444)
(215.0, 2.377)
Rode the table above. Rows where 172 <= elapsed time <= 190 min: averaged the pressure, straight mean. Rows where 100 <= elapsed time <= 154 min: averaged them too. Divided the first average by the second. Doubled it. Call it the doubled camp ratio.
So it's 1.82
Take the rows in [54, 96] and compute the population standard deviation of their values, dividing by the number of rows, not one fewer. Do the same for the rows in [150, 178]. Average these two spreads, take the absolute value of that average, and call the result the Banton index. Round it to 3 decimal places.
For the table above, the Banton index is 0.112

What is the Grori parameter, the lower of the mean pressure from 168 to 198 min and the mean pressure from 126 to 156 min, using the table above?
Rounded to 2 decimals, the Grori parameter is 2.34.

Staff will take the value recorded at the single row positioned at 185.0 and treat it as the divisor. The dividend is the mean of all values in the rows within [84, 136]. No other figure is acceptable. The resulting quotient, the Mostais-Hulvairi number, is 1.08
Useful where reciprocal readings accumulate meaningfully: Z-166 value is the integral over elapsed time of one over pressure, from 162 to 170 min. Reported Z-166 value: 3.46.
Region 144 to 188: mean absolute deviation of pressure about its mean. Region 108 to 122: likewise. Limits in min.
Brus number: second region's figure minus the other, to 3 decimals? -0.039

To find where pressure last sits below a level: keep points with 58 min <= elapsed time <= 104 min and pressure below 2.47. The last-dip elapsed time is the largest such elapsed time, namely 101.0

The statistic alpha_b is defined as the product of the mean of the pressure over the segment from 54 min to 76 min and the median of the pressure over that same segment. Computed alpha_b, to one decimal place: 5.8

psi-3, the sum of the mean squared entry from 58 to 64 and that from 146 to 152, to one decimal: 12.2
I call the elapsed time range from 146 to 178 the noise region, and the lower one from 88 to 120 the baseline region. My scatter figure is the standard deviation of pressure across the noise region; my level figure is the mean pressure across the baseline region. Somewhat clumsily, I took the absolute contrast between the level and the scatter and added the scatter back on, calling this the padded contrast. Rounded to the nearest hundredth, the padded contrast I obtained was 2.52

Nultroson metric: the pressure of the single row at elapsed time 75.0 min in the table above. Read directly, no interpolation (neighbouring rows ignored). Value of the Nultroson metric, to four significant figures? 2.485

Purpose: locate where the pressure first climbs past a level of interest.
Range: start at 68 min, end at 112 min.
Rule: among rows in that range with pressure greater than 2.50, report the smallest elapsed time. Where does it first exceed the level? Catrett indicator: 73.0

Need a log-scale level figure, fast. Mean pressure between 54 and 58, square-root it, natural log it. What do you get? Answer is 0.43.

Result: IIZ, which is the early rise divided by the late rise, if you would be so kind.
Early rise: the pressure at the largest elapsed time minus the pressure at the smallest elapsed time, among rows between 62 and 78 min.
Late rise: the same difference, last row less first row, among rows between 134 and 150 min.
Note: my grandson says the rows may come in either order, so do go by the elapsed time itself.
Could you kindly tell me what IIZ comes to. -1.0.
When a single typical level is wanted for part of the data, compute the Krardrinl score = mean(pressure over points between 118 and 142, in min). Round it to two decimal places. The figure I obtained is 2.54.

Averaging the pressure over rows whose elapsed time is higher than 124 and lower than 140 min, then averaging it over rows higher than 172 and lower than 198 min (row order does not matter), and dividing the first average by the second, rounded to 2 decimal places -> 1.09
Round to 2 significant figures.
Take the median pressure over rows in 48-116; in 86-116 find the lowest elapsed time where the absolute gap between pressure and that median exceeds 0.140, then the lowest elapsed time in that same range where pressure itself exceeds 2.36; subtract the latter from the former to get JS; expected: 16 min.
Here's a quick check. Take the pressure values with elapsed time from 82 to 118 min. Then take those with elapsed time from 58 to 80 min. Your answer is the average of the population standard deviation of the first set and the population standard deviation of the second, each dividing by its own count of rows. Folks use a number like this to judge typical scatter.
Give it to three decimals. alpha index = 0.093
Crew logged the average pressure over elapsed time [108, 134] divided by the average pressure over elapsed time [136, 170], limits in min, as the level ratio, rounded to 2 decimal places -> 1.05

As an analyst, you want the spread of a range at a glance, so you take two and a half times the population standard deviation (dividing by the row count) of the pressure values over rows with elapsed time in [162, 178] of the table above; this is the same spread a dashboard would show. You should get 0.17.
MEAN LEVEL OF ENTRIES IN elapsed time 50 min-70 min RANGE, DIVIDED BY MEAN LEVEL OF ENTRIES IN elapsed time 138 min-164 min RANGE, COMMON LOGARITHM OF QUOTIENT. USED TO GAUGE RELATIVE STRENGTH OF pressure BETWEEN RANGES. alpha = -0.004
